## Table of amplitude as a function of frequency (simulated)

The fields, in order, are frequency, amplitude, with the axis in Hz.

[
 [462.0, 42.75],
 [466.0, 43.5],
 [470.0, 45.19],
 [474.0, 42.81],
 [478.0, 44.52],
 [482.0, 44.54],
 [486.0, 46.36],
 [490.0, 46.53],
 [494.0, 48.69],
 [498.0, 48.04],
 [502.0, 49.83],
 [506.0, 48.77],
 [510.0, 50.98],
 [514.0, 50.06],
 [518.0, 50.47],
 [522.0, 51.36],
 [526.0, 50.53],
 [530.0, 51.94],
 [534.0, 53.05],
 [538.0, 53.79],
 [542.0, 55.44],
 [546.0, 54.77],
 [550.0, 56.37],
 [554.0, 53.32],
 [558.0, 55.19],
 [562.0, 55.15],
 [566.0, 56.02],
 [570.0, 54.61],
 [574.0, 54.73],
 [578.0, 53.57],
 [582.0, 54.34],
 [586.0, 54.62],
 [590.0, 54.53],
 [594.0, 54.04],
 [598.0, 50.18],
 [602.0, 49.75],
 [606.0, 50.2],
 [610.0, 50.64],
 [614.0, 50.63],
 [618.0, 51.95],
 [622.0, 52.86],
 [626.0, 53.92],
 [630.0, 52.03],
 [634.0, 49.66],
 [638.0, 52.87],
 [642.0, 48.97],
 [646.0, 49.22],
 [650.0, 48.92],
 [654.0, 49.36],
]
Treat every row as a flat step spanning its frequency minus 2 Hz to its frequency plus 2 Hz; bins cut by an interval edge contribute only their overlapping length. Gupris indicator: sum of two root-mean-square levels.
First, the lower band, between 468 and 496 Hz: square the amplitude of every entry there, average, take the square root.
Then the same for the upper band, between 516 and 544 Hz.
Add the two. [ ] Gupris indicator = 98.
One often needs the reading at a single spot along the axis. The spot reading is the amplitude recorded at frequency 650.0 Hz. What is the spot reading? 48.92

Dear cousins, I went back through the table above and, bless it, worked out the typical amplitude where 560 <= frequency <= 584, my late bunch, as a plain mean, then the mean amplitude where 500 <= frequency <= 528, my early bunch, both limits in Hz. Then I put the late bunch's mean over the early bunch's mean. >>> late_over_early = 1.09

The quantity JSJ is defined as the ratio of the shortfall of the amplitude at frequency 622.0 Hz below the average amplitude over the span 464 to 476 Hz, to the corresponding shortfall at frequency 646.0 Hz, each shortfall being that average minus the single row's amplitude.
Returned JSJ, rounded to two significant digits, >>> 1.7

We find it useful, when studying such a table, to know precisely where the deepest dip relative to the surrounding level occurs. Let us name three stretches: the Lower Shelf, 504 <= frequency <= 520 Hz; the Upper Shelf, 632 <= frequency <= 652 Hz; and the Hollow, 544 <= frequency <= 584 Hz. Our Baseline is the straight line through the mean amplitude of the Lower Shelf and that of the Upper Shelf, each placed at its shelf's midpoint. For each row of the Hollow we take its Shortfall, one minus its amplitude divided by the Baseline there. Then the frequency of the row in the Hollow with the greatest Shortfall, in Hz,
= 554.0 Hz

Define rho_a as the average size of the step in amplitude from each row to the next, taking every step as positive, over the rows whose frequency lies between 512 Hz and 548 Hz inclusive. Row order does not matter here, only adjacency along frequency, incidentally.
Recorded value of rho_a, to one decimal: 1.0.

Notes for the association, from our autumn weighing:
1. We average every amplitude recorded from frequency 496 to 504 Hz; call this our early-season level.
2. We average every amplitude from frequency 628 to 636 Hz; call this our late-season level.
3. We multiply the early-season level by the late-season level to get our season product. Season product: 2488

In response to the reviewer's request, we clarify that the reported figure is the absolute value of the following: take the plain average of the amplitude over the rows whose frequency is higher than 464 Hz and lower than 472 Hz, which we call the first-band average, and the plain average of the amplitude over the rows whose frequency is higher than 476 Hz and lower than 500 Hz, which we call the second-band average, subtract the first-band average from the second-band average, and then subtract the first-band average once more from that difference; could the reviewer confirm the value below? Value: 42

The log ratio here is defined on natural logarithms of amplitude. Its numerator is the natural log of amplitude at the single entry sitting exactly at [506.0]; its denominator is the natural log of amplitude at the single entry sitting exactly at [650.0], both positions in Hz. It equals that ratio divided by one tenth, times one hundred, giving 999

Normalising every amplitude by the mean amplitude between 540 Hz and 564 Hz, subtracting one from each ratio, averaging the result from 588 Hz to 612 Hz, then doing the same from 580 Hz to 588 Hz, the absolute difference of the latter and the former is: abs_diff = 0.053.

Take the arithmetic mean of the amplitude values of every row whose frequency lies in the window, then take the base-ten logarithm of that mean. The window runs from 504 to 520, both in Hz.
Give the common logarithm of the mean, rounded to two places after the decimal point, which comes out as 1.70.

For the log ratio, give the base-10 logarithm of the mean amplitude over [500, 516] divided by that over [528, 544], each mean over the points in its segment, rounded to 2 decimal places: -0.03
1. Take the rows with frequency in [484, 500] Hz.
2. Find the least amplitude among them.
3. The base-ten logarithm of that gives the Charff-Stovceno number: 1.67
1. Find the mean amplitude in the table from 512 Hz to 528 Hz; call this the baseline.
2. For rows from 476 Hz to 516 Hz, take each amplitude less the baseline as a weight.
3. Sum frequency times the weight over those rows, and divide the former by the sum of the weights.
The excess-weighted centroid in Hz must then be 487.6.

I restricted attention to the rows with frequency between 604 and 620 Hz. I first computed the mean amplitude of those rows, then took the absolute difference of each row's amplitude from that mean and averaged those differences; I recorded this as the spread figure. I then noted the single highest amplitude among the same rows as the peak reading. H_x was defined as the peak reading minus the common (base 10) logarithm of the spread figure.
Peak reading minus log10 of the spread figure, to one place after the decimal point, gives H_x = 52.2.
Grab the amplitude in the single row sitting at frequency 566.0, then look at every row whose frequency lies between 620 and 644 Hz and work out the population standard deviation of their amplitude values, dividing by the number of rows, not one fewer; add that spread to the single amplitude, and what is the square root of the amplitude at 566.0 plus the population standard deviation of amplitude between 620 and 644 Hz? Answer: 7.60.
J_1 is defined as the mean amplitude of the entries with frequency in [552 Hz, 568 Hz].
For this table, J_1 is 55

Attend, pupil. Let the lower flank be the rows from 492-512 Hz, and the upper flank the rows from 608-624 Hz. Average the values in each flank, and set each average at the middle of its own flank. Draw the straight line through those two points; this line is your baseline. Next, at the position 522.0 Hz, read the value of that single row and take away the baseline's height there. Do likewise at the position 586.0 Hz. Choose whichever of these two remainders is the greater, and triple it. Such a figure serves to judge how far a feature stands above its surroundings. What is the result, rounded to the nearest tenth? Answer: 11.1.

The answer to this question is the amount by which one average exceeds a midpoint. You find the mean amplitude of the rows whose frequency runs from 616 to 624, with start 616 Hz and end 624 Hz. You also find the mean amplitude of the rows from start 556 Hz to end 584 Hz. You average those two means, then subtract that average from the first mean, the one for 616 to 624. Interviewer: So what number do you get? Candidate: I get -1.2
